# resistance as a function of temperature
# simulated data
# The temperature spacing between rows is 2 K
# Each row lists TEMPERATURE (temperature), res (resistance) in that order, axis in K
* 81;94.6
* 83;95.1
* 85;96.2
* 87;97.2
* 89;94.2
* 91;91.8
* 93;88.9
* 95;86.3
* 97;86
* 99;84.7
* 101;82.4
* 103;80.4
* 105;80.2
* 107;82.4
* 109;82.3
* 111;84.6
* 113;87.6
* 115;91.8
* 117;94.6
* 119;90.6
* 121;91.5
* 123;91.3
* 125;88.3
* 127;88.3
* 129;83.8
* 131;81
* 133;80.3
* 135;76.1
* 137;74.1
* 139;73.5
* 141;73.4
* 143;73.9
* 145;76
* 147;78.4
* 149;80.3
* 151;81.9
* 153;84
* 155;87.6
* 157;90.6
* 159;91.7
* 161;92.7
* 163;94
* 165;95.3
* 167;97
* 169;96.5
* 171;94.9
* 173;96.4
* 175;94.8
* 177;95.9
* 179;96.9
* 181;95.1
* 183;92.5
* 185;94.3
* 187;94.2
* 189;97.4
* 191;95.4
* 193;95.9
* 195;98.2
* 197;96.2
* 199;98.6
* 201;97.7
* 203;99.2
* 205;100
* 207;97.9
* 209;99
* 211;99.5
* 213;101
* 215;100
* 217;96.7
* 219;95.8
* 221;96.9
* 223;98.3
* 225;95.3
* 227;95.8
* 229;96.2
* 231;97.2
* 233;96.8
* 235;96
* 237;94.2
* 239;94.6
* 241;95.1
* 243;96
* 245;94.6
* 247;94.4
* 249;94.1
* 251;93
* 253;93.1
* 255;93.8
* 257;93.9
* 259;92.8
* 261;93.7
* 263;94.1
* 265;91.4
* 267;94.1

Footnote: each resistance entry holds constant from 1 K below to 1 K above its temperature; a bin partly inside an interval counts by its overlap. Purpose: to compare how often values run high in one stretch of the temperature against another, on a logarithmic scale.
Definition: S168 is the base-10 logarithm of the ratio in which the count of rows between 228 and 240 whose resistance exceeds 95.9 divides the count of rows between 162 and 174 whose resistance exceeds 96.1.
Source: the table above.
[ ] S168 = -0.1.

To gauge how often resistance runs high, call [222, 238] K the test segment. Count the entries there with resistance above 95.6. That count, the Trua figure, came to 6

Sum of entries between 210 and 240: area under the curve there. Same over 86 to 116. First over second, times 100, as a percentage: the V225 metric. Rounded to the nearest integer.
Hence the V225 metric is 112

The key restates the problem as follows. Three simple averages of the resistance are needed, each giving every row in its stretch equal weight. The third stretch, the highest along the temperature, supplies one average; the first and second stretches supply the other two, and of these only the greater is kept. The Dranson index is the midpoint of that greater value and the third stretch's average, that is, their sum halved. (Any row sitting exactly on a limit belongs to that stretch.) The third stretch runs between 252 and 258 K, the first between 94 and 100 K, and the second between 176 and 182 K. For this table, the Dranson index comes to 94.8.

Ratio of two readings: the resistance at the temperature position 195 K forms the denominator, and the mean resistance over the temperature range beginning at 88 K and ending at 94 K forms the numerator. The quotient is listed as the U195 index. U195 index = 0.93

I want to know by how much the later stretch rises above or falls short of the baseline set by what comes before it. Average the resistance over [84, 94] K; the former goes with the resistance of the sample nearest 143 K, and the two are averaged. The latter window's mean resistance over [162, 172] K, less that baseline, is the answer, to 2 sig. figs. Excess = 12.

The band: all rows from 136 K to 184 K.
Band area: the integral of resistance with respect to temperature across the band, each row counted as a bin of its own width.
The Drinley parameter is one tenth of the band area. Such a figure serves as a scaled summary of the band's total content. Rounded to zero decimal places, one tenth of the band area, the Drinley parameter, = 421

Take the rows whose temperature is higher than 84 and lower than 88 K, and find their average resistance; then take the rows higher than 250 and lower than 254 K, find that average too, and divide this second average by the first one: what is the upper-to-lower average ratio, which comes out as 0.96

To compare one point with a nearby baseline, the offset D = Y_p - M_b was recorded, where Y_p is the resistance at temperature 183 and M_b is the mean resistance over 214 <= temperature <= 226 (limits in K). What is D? -5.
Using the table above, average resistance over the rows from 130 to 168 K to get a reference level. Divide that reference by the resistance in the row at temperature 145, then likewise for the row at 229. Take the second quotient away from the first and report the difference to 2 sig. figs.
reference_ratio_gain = 0.23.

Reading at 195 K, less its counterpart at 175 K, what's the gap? 3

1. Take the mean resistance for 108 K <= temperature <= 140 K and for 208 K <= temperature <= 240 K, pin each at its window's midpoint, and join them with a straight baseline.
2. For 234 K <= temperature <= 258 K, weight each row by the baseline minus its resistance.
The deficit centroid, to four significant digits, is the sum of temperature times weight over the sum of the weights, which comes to 247.9 K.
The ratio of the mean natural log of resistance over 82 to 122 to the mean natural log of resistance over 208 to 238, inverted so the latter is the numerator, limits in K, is 1.02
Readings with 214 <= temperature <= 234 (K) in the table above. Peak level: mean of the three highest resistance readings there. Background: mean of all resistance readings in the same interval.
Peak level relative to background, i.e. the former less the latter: 2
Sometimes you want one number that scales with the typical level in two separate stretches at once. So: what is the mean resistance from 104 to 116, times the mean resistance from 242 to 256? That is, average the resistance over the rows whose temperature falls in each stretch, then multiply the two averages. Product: 7985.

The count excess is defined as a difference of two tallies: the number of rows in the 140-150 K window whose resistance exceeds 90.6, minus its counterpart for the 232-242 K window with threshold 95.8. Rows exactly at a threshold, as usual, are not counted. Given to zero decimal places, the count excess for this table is -2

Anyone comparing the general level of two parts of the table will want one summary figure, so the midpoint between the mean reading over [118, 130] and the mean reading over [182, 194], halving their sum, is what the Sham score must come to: 92.0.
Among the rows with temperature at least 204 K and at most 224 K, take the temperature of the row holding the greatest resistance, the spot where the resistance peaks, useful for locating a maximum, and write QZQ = 213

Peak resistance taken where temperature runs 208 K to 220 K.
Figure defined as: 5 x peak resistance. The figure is 505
